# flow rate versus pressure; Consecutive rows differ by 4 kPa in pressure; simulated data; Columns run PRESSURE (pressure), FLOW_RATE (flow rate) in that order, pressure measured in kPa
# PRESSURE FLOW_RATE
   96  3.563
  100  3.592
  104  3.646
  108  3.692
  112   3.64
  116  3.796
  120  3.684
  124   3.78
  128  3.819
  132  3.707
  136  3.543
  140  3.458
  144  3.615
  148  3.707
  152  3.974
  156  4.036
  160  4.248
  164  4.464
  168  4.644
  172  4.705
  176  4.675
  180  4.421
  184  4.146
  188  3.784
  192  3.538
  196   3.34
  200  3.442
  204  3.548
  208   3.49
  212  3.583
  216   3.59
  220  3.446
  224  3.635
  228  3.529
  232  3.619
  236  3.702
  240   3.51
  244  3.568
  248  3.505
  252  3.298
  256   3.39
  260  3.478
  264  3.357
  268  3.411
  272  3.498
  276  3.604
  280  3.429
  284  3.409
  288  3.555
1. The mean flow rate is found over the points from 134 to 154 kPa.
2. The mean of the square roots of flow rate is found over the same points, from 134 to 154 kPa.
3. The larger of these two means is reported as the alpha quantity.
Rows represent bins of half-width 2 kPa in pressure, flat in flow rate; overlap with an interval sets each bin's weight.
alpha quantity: 3.66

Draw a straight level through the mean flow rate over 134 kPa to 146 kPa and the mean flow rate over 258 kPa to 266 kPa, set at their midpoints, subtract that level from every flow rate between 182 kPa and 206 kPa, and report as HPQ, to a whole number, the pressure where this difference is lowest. 196 kPa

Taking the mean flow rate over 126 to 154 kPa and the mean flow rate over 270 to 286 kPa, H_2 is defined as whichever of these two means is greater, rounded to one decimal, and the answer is 3.7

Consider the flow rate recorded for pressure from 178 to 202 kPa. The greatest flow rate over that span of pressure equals 4.421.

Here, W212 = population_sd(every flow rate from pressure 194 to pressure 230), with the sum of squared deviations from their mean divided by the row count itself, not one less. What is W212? 0.086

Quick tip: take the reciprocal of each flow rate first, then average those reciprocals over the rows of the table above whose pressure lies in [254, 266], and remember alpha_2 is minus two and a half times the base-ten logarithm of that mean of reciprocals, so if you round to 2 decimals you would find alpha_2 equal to 1.33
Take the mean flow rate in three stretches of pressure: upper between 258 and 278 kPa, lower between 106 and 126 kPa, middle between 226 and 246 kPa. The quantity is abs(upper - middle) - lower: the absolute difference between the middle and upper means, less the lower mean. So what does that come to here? -3.60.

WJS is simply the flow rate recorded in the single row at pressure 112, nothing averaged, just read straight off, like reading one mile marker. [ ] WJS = 3.64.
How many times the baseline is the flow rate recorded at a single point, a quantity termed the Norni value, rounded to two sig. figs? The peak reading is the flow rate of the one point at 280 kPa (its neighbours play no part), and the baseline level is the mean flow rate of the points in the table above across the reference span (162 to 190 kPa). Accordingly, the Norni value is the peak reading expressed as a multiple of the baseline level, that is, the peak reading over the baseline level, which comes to 0.78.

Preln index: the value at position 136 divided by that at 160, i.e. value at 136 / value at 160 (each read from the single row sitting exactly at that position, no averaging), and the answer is 0.83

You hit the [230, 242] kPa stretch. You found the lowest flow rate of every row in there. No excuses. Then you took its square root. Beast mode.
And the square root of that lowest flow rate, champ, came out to 1.87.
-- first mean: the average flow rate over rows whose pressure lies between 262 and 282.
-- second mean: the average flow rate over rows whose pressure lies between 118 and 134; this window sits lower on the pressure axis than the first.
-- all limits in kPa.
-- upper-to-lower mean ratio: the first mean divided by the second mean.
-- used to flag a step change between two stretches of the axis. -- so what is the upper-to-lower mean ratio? 0.92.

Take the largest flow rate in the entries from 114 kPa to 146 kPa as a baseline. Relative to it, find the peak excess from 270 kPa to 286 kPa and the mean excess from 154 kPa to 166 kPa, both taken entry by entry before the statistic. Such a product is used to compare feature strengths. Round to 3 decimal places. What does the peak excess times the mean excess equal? -0.093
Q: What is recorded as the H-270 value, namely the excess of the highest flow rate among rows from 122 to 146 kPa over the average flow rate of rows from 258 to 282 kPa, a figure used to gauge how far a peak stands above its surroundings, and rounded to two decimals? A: 0.36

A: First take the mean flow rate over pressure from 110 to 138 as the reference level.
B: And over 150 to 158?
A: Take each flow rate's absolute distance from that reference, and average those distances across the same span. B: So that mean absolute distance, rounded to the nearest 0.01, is 0.30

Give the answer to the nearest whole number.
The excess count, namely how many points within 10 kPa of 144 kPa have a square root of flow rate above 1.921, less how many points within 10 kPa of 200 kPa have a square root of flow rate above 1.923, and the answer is 2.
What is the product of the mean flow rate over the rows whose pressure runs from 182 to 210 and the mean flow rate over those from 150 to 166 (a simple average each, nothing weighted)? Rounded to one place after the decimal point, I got 15.1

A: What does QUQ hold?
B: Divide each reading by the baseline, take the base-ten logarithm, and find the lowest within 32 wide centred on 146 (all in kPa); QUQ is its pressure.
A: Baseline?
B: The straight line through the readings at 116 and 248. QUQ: 140 kPa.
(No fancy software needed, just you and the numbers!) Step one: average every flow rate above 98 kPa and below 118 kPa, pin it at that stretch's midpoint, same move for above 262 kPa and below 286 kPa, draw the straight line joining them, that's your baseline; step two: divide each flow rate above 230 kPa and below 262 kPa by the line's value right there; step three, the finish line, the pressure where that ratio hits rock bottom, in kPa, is 252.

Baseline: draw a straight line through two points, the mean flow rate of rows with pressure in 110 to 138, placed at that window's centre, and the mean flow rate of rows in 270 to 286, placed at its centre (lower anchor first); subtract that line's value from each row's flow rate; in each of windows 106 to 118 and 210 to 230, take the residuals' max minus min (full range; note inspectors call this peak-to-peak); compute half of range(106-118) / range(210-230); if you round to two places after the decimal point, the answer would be 0.42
